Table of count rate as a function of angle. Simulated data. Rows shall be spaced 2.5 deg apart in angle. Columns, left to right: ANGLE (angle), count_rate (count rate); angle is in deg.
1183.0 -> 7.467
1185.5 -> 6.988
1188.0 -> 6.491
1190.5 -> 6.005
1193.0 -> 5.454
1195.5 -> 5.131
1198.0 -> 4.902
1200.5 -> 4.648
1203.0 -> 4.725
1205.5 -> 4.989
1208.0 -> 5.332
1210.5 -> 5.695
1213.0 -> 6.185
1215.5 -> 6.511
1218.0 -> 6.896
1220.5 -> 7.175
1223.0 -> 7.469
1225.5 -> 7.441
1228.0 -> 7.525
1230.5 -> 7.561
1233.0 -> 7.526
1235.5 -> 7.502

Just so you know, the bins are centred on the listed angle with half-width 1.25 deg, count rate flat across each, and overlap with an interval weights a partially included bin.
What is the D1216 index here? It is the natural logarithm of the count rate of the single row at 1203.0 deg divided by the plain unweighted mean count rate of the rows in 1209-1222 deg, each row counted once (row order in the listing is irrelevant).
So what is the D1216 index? -0.32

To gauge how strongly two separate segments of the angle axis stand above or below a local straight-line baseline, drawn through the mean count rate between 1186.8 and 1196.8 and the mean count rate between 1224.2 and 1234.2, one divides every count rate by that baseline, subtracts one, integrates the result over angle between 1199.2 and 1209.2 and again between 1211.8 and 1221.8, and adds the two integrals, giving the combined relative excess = -2.6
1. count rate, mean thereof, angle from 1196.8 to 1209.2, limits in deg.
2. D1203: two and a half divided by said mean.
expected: 0.508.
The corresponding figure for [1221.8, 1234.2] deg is 0.333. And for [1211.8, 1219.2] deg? 0.383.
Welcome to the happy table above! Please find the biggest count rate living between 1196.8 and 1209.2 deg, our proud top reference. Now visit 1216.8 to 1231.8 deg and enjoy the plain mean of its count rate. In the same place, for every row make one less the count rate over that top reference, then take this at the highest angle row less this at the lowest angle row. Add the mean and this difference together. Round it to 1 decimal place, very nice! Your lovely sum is 7.2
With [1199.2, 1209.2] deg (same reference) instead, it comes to 4.8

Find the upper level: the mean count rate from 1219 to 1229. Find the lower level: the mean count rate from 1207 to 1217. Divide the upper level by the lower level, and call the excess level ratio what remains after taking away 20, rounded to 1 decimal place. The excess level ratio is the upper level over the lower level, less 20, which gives -18.8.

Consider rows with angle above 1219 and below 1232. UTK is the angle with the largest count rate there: 1230.5 deg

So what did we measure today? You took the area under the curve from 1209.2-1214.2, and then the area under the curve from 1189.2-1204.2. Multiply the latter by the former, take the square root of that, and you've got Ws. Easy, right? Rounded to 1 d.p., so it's 47.9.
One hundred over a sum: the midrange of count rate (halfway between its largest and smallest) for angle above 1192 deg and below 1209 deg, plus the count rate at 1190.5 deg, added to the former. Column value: 9.0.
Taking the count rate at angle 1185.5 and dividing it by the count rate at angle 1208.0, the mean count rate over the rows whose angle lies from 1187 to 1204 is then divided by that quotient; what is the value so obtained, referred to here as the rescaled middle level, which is 4.1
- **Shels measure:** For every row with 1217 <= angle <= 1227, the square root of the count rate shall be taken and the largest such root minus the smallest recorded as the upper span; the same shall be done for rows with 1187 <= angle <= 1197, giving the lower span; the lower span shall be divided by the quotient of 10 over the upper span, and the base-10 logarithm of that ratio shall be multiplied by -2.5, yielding 6.3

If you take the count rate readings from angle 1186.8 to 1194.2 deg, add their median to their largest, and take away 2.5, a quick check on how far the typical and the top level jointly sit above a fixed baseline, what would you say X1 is 10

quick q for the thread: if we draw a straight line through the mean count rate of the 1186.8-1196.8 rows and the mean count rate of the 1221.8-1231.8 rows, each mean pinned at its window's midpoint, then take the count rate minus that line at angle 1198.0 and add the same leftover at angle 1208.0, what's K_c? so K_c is -2.4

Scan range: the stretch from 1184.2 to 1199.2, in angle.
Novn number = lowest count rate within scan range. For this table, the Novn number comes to 4.902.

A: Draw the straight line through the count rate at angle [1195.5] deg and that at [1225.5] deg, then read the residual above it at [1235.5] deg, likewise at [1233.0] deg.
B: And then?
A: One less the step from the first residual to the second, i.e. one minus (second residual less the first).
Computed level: 0.8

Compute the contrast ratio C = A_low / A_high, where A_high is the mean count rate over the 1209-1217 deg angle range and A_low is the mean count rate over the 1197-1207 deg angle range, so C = 0.79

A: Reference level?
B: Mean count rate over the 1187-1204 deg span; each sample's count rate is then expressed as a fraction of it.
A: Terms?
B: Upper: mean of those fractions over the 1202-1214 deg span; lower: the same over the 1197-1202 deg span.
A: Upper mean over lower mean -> 1.13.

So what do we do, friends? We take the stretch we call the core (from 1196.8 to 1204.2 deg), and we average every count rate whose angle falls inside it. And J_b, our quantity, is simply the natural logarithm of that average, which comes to 1.56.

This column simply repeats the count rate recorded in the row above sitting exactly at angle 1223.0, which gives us 7.469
